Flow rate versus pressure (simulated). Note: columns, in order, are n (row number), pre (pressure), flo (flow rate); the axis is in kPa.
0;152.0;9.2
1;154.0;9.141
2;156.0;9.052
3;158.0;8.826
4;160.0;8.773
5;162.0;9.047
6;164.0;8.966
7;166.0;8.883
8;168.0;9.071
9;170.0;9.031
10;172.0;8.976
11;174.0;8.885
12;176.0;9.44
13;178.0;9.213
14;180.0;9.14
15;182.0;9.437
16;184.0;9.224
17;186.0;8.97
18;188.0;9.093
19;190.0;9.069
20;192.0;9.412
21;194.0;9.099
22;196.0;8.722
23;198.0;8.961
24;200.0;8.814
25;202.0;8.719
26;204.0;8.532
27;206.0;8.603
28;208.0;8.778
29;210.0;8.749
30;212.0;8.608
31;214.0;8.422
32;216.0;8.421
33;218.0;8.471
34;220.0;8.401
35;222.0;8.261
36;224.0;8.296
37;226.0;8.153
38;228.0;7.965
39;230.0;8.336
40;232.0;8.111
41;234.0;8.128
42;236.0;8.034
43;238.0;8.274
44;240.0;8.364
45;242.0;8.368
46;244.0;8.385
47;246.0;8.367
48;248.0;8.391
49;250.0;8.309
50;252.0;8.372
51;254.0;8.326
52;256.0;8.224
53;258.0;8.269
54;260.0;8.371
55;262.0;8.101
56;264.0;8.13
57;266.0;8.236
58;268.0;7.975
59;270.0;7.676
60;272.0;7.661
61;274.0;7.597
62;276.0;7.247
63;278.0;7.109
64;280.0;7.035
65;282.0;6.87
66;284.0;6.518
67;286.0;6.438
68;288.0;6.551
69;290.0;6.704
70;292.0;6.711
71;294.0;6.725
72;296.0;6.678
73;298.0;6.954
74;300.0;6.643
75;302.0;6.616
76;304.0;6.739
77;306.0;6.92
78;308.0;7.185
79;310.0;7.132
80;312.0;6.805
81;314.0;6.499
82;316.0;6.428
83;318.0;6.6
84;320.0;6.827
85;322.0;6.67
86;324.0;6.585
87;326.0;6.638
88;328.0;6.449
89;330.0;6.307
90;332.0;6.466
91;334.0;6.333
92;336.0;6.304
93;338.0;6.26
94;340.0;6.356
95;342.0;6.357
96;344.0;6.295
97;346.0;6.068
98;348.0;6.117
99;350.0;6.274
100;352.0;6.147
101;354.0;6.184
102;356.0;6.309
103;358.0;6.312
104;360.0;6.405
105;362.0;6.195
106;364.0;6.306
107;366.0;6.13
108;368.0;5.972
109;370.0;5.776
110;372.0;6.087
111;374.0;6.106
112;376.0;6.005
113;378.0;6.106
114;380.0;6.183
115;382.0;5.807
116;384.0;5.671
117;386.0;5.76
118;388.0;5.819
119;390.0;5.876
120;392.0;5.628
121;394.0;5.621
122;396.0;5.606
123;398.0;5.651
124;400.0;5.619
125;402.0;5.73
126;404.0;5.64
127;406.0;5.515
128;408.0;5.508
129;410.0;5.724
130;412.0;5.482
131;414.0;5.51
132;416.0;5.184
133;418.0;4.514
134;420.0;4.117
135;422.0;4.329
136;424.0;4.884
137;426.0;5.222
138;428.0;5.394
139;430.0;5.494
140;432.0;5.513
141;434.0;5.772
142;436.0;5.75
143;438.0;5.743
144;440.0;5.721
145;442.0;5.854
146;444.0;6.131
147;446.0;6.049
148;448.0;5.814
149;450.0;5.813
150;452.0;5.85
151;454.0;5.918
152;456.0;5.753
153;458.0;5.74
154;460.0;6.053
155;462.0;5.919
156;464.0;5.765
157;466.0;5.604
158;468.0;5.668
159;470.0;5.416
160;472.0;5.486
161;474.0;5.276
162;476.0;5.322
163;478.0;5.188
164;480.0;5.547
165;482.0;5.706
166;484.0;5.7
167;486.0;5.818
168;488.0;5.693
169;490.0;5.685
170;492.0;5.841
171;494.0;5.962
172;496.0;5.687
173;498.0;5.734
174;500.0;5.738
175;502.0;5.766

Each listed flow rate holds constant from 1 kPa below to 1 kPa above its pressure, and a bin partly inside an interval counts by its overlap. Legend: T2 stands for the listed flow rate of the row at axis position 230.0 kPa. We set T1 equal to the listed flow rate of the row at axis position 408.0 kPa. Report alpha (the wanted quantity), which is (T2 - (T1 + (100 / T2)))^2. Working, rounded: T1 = 5.508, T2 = 8.336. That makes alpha 84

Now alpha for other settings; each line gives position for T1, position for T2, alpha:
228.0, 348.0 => 331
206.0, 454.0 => 383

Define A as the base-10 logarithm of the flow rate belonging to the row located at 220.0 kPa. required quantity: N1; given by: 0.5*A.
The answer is 0.46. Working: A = 0.92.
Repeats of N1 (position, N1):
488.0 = 0.38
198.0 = 0.48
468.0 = 0.38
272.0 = 0.44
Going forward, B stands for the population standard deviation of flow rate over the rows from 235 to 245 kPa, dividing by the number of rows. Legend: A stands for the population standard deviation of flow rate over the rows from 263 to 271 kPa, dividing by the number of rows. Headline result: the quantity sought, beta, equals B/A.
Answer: 0.6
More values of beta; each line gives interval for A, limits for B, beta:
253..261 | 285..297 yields 1.9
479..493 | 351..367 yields 1.0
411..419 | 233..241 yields 0.3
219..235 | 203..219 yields 1.0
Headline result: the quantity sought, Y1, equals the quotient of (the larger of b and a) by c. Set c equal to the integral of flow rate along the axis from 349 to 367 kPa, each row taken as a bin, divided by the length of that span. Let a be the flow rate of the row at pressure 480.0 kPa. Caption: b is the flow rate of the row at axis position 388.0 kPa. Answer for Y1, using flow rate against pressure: 0.93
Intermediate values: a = 5.547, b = 5.819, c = 6.3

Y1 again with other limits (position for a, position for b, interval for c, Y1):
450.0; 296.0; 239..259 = 0.80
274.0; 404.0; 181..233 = 0.88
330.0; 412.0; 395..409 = 1.12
